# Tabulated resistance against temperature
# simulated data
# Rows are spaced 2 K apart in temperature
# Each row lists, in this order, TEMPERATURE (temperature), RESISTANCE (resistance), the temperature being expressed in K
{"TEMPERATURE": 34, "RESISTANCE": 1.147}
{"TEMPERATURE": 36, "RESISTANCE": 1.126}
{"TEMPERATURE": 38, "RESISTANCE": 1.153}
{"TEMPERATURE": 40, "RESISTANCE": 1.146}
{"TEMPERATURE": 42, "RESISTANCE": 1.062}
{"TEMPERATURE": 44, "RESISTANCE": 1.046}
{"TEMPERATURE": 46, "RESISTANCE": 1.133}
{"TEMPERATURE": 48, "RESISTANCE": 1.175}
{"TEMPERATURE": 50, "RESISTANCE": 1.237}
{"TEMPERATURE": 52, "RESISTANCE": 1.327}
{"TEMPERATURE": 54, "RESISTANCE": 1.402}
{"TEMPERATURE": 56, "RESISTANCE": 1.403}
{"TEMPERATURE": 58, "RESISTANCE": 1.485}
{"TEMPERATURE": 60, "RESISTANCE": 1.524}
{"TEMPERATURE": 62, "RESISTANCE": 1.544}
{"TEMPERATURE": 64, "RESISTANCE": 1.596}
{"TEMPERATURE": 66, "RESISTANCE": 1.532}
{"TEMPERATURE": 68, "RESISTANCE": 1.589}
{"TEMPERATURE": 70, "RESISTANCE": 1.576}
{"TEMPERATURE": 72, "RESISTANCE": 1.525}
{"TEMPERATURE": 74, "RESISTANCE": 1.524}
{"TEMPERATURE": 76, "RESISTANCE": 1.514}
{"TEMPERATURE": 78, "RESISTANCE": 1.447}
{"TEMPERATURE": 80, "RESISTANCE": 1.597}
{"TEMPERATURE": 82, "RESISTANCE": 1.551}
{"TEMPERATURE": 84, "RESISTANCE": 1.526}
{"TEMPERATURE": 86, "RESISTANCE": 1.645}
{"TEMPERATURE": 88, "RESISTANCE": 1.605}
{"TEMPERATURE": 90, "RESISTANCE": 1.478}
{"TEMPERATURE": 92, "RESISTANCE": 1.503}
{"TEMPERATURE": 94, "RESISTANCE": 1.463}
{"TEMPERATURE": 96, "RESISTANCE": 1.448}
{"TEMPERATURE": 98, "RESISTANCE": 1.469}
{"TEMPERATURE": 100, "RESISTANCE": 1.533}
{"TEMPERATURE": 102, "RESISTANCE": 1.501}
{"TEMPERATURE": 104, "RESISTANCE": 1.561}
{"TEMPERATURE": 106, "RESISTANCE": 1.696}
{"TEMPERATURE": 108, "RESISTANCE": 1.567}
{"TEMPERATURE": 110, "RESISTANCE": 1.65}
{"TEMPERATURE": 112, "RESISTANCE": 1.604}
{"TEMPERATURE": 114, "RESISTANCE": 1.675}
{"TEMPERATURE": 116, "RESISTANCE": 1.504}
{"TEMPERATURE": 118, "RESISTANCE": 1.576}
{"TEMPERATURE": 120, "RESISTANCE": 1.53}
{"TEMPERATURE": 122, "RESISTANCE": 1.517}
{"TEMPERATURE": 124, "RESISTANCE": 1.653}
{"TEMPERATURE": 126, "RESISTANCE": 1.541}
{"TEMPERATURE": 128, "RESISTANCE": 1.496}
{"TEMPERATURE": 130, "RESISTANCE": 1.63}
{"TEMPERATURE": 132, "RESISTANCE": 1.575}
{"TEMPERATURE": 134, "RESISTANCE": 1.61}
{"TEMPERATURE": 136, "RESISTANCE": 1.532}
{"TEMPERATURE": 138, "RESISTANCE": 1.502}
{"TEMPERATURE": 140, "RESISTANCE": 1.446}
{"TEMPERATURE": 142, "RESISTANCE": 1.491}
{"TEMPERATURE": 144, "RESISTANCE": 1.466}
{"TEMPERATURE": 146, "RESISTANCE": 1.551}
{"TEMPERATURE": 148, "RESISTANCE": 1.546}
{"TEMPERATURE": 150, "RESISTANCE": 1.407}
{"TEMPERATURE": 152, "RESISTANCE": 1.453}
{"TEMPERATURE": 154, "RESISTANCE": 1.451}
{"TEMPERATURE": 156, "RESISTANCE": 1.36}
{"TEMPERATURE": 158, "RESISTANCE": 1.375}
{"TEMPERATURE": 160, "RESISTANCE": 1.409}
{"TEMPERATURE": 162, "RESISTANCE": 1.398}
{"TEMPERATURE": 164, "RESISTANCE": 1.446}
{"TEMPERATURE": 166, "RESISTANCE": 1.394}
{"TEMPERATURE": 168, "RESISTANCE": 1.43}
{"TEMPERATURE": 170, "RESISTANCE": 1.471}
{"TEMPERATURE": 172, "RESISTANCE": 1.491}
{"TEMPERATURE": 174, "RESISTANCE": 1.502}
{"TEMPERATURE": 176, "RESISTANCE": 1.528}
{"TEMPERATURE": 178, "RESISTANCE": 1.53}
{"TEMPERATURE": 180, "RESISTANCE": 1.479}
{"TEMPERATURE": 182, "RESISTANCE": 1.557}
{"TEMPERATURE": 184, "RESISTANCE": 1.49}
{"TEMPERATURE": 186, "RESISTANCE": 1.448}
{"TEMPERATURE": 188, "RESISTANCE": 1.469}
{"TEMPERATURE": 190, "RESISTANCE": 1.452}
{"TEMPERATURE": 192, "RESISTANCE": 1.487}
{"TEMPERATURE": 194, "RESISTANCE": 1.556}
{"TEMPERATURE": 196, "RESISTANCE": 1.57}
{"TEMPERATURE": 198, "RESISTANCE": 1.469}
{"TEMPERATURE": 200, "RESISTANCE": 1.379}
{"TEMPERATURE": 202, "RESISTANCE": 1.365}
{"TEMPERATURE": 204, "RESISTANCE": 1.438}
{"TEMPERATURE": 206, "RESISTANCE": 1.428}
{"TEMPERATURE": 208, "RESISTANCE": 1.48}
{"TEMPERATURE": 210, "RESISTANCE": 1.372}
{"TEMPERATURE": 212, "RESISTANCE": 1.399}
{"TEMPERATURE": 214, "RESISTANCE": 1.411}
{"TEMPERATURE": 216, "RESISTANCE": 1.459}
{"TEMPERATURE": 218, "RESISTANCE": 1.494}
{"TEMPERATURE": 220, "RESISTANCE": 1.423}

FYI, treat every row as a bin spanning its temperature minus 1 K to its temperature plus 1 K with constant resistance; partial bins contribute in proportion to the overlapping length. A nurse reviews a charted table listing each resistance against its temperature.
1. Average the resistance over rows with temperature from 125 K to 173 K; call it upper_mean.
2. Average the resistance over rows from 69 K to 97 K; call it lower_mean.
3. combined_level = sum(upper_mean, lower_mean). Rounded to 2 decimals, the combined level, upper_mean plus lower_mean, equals 3.01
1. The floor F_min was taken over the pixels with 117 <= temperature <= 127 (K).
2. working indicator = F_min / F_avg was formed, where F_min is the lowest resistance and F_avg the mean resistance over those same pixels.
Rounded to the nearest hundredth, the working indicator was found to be 0.97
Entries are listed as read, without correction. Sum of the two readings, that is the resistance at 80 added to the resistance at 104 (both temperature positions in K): 3.16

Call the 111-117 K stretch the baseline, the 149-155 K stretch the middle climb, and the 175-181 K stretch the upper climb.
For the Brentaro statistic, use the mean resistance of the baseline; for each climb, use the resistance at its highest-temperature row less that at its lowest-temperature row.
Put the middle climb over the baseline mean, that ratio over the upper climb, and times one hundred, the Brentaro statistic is -56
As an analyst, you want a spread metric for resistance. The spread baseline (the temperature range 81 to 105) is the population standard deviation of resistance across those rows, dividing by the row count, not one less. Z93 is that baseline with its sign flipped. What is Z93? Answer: -0.057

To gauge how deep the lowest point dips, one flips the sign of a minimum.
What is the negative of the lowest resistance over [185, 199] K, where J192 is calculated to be -1.45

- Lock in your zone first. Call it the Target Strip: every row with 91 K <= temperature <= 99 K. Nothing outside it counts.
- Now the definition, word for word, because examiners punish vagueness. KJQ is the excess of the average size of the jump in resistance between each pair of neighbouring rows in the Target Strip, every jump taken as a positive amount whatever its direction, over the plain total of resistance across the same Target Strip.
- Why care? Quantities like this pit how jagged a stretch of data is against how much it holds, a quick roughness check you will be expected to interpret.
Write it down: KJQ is -5.9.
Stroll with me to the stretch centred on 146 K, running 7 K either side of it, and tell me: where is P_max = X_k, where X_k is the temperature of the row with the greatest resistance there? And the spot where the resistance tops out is 146 K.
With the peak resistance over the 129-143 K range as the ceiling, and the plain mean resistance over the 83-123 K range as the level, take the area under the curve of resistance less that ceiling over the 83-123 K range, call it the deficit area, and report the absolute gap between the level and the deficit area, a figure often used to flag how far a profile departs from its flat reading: 4.7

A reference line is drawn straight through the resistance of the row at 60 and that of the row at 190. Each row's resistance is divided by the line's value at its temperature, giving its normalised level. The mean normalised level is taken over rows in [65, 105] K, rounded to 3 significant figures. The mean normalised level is 1.01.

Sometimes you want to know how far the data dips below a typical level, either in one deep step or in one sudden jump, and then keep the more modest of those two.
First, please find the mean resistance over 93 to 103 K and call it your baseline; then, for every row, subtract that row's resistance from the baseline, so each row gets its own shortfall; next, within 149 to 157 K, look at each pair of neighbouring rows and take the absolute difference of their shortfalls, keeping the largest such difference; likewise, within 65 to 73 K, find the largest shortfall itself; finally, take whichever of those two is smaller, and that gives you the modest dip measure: -0.042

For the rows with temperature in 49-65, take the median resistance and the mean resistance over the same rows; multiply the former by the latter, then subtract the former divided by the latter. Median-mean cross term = 1.08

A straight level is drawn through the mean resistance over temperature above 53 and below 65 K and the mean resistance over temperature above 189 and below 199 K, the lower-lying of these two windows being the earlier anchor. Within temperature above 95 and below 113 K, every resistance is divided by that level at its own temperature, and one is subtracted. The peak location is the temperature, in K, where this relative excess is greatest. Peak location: 106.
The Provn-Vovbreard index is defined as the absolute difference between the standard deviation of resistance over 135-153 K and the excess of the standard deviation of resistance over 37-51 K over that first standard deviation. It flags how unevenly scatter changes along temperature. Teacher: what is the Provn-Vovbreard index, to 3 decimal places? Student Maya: 0.033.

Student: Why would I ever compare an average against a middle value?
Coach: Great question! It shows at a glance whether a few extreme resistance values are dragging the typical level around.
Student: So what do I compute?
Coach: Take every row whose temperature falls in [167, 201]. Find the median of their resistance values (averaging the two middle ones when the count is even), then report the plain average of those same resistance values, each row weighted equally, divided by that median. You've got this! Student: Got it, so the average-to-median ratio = 1.00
